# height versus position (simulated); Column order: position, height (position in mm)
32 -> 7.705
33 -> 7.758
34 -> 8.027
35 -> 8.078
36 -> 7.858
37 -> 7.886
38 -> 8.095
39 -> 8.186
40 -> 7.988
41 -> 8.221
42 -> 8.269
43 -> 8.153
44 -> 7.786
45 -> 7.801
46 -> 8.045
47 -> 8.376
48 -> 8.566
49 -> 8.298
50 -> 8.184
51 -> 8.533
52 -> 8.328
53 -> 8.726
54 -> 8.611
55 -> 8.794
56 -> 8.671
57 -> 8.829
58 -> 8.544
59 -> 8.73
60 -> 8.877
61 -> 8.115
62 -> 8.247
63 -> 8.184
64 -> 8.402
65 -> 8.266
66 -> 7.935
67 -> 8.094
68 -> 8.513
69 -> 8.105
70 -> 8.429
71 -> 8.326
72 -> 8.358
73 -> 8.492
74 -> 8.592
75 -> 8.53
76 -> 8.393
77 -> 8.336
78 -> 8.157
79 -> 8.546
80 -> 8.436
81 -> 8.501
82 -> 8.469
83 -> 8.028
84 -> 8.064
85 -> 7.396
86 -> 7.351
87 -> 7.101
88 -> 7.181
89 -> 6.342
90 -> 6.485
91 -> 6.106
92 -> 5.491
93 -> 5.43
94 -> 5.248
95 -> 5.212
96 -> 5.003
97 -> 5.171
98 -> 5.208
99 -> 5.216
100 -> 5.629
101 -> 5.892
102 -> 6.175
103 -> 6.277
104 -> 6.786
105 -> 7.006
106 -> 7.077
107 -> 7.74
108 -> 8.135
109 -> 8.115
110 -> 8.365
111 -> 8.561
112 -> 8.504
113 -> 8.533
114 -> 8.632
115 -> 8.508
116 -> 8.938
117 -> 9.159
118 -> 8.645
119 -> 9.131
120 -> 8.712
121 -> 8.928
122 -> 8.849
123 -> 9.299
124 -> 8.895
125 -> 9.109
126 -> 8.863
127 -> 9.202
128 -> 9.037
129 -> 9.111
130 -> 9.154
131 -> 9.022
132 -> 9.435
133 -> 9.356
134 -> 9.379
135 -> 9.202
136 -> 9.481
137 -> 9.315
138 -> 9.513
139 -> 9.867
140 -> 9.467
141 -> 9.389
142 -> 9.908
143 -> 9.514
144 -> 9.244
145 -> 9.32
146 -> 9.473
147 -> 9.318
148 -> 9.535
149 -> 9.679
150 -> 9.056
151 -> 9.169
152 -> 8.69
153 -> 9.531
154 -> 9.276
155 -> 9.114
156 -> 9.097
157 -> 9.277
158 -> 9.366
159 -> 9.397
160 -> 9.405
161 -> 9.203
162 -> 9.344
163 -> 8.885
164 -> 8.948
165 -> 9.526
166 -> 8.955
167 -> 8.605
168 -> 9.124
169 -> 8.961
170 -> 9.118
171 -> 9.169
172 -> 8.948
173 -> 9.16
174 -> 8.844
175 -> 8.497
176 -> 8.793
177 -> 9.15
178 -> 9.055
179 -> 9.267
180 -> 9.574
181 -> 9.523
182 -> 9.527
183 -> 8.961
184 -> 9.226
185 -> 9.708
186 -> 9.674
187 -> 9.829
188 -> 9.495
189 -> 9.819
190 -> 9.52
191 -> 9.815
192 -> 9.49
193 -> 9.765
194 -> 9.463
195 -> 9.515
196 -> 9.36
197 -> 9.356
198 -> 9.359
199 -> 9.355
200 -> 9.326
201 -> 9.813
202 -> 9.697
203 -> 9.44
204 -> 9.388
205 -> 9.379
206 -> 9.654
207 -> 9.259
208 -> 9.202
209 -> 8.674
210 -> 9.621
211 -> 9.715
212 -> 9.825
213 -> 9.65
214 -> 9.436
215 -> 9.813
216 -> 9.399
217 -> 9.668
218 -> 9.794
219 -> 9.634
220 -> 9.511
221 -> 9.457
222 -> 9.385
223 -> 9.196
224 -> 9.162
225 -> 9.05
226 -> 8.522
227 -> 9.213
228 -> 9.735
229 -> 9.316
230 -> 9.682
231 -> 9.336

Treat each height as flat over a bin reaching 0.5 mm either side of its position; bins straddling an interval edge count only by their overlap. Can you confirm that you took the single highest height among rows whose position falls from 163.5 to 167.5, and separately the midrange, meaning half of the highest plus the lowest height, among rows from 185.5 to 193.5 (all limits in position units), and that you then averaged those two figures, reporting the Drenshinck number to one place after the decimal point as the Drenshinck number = 9.6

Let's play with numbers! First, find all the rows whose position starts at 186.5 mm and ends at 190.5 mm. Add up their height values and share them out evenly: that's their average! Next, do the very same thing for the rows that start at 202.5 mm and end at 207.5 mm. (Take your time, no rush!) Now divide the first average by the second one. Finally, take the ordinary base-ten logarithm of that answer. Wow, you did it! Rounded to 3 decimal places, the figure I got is 0.011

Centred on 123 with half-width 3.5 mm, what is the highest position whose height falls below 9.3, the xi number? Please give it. 126 mm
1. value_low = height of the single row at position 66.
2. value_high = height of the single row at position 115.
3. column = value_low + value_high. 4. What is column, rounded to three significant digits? 16.4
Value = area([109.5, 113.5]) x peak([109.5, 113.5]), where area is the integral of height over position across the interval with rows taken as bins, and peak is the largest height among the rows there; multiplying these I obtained 291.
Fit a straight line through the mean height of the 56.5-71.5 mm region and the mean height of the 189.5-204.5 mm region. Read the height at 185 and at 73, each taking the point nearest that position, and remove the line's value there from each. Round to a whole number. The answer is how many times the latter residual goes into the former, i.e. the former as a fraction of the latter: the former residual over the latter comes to 7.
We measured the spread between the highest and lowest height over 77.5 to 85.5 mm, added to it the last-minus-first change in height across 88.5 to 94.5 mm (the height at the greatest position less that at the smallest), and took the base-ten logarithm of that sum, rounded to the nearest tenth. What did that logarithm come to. -1.3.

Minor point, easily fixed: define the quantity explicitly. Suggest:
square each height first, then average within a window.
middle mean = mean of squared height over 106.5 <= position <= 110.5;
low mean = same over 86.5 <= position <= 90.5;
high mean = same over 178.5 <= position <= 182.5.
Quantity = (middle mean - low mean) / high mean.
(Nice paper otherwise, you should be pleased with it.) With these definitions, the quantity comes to 0.22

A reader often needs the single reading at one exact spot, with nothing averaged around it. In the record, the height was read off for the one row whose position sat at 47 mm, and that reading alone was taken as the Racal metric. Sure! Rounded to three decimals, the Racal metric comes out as 8.376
